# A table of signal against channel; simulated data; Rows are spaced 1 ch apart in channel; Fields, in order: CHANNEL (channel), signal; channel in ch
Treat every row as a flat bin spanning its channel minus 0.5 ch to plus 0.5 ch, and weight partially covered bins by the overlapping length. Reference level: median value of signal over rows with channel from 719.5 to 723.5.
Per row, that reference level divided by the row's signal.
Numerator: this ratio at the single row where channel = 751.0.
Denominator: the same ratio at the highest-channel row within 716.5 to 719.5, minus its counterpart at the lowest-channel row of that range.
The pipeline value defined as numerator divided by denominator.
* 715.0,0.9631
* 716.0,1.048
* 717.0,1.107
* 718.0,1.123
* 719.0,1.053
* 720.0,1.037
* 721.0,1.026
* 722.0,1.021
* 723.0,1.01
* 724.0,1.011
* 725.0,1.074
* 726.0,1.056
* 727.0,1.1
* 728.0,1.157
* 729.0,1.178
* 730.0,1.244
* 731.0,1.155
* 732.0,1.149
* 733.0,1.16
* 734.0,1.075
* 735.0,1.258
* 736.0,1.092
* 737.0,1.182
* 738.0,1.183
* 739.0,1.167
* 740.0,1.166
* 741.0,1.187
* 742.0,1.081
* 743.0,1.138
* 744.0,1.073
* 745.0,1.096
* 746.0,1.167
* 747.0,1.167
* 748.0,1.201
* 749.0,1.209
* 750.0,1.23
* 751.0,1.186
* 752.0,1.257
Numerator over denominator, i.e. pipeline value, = 18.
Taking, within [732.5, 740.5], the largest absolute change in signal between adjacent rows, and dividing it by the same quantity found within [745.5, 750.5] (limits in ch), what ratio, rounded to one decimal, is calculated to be 5.4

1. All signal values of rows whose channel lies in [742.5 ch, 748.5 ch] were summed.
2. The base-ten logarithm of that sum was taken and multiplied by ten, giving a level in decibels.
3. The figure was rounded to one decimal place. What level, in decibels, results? 8.4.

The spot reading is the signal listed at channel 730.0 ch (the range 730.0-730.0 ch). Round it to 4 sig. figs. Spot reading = 1.244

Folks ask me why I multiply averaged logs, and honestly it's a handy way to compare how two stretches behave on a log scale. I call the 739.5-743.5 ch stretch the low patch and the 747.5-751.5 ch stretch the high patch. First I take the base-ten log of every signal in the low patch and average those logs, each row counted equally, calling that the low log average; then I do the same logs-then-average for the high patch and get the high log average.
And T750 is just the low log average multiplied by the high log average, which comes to 0.0047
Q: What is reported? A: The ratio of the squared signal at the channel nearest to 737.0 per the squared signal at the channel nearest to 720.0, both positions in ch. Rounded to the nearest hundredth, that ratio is 1.30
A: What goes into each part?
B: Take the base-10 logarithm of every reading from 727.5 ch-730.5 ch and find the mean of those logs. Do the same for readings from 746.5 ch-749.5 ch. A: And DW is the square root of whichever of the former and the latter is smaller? 0.28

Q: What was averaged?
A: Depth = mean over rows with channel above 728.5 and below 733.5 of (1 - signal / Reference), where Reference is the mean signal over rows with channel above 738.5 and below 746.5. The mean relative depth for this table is -0.038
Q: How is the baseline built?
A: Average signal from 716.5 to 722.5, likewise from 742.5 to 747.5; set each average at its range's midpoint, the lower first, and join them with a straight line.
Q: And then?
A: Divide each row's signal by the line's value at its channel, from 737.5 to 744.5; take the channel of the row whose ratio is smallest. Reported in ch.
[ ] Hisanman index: 744.0 ch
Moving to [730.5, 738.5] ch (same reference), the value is 734.0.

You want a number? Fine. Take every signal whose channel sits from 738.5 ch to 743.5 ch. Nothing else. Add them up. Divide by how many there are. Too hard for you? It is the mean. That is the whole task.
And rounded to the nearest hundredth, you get 1.15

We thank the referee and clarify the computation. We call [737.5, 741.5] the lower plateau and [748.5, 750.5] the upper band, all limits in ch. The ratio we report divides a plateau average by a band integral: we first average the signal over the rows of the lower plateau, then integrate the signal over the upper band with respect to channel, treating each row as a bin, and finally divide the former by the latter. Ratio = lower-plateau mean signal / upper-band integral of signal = 0.48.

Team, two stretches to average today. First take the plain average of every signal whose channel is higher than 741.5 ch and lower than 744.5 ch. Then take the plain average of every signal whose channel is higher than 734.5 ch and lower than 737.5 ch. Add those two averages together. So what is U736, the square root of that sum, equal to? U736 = 1.508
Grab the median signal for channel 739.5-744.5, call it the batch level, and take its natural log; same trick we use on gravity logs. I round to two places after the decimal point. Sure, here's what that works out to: 0.13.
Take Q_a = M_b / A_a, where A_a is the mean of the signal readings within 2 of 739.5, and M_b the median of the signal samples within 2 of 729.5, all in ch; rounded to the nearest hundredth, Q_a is 0.99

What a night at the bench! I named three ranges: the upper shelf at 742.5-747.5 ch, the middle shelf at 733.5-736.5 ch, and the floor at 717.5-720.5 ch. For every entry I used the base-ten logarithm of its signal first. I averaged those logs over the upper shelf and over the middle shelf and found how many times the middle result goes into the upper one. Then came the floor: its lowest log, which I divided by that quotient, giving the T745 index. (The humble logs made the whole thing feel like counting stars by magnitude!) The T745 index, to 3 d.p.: 0.017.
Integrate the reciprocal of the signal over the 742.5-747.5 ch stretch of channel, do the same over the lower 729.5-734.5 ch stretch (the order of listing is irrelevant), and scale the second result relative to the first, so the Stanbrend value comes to 0.98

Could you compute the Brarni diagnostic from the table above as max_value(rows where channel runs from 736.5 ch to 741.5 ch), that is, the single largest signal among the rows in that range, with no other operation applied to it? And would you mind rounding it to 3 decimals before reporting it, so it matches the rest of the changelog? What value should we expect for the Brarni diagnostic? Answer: 1.187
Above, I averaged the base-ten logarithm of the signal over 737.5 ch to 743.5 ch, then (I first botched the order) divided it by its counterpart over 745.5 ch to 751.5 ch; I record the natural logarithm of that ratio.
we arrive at -0.21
